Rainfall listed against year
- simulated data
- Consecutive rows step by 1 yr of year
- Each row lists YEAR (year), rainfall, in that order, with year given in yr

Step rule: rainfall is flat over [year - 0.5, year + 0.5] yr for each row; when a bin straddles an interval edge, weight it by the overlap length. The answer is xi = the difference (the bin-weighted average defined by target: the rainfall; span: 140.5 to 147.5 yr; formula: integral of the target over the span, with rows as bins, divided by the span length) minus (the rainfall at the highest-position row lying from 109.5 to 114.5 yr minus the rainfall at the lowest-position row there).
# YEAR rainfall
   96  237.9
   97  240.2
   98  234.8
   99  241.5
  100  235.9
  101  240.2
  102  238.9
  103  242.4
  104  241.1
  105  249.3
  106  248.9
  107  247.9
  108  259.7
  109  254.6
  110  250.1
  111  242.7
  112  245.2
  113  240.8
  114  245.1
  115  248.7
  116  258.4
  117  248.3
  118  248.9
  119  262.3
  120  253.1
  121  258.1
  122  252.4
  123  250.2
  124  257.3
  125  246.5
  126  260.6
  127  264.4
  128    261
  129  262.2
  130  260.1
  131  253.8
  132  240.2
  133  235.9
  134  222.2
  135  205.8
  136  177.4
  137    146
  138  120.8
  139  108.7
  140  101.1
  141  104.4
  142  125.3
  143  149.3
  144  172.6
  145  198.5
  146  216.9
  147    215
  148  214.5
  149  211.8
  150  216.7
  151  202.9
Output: 174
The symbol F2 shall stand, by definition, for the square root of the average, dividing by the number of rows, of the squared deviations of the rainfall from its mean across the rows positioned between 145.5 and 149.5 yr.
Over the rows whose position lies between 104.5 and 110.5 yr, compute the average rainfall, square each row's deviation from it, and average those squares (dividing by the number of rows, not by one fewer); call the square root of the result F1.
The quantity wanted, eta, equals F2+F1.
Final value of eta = 6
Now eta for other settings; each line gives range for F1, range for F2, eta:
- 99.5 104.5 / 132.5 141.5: 53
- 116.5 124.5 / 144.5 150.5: 11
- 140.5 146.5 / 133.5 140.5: 84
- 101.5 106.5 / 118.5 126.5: 9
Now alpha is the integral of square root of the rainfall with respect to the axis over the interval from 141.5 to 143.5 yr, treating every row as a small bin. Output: 23.4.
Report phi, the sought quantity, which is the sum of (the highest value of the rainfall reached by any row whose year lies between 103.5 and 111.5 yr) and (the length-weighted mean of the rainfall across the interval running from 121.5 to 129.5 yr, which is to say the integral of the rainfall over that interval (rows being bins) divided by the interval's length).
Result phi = 517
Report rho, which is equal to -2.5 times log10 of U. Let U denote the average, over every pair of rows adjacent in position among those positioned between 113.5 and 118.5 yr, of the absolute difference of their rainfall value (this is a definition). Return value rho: -1.9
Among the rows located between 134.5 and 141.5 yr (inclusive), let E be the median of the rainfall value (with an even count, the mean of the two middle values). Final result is 121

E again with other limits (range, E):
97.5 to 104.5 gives 240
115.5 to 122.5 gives 253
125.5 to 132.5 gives 261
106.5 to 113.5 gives 248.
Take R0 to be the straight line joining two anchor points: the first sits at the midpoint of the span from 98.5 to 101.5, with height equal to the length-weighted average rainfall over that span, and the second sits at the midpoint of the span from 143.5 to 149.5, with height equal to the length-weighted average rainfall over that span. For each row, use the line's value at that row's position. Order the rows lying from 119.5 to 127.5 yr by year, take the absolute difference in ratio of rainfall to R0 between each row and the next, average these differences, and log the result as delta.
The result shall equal 0.032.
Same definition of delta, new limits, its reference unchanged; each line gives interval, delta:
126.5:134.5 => 0.027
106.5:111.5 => 0.029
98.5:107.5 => 0.013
